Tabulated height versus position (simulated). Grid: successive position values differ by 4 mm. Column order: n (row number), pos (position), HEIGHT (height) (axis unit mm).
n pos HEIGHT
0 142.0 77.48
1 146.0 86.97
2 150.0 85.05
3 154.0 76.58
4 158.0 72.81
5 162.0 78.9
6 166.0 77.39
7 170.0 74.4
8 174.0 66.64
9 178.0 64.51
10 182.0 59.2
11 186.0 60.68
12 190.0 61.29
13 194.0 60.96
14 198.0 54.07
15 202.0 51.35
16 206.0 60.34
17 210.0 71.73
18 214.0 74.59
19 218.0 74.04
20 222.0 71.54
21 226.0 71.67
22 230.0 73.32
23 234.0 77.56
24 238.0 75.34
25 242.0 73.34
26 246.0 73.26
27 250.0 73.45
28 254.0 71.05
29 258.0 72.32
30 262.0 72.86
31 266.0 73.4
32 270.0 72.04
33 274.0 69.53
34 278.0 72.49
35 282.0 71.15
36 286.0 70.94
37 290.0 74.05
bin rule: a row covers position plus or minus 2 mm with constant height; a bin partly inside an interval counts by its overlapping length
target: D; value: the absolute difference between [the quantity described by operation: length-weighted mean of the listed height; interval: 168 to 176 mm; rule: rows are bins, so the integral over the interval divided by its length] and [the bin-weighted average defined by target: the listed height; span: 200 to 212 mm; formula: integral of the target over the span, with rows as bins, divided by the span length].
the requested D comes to 9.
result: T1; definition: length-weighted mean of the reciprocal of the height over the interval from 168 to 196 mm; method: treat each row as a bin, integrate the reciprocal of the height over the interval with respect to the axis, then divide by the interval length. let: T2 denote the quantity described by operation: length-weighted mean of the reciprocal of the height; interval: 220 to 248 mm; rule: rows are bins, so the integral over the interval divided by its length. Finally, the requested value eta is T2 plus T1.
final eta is 0.0293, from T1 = 0.0157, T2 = 0.0136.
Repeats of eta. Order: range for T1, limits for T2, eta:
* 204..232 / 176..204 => 0.0312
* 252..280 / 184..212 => 0.0307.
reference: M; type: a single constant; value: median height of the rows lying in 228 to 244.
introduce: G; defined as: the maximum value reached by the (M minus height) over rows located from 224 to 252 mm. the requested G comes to 3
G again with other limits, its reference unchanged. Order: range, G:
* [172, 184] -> 15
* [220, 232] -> 3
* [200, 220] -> 23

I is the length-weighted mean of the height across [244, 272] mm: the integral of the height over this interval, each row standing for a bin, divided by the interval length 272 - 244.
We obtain 72.6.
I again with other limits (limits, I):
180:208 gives 58.3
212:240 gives 74.0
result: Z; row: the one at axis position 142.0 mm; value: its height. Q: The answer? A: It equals 77.48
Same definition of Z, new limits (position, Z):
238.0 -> 75.34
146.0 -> 86.97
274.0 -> 69.53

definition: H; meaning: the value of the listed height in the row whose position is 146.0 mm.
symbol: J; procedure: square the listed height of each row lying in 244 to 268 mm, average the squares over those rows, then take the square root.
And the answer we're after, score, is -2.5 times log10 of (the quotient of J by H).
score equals 0.19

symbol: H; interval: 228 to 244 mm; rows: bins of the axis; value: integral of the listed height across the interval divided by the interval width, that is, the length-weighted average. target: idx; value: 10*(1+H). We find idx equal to 759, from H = 75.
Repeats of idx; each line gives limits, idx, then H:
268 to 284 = 723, 71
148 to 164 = 793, 78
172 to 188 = 638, 63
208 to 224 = 740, 73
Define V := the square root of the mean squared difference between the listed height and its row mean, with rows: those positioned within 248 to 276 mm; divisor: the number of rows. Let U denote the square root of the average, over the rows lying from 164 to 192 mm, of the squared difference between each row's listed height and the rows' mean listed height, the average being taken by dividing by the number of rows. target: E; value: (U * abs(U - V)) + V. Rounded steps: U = 7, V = 1.3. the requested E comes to 35.5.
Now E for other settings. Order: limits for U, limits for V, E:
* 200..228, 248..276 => 55.9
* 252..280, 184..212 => 11.7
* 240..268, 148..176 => 8.8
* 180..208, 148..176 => 11.1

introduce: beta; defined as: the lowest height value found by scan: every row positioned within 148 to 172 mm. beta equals 72.81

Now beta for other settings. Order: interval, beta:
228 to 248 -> 73.26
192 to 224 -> 51.35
